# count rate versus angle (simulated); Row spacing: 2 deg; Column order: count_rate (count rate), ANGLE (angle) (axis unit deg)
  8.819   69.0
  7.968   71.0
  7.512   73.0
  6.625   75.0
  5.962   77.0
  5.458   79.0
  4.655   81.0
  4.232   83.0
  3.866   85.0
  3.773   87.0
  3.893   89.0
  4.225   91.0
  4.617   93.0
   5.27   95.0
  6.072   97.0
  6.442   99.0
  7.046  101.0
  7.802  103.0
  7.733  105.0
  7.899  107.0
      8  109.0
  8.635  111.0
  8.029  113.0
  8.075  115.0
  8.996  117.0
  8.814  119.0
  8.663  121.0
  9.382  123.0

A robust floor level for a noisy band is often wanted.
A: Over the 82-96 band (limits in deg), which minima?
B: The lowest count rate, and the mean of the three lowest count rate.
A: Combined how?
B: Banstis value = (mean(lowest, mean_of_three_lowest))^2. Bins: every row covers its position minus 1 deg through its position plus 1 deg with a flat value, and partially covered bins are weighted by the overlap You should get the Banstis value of 15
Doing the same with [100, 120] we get 53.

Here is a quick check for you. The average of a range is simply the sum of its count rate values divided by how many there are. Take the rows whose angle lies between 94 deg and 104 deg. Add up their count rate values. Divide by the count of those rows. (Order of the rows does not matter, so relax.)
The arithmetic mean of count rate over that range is 6.5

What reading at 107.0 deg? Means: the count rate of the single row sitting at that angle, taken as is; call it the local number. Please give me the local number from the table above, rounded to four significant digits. 7.899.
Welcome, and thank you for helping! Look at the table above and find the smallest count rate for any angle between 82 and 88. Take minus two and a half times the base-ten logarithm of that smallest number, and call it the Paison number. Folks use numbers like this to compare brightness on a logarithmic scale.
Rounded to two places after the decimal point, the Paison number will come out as -1.44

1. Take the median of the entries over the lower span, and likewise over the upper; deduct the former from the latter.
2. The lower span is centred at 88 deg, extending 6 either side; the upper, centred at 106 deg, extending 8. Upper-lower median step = 4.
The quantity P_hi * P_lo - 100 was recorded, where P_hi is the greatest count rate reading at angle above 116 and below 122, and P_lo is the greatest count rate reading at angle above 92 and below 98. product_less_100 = -45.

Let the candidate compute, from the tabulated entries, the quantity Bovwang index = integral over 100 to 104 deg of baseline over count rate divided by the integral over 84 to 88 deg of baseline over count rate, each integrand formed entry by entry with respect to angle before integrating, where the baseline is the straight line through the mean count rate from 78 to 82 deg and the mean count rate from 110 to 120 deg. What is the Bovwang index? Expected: 0.659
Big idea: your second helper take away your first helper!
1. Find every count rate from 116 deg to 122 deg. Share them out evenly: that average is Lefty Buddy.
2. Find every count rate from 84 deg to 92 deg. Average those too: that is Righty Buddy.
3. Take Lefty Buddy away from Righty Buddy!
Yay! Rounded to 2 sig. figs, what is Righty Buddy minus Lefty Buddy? -4.9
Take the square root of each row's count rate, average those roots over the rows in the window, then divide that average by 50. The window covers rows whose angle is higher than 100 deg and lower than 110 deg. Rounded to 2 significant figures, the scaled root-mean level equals 0.055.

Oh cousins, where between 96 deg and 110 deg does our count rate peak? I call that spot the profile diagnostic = 109.0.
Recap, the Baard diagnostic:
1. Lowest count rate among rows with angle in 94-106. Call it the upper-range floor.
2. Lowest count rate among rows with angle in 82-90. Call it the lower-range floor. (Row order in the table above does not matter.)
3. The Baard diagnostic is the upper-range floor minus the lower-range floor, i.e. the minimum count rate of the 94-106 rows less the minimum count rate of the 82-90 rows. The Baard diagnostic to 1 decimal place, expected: 1.5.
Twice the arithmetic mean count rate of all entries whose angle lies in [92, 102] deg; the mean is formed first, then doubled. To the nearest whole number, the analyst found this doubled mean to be 12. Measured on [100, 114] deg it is 16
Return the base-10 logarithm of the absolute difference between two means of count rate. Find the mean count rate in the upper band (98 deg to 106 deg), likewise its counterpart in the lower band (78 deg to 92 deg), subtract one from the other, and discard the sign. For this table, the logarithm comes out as 0.47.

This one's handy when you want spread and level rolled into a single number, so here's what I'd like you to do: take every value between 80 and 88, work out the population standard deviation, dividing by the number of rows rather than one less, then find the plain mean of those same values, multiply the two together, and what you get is 1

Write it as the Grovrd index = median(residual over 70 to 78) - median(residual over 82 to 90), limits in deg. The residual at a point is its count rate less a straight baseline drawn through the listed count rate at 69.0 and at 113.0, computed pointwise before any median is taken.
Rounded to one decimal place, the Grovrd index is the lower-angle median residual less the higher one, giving 3.0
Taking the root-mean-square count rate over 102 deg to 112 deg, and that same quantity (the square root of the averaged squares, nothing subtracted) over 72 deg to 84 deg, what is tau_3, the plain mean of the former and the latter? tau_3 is 6.9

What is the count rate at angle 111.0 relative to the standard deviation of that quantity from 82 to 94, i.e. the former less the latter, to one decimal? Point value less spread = 8.3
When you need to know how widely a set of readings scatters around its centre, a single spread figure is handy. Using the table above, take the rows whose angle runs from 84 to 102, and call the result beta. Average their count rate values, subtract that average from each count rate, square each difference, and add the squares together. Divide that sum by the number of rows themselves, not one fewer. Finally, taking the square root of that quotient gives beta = 1.2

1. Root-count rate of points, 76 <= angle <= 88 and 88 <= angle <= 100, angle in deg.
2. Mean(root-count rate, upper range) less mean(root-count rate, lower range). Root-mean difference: 0.10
